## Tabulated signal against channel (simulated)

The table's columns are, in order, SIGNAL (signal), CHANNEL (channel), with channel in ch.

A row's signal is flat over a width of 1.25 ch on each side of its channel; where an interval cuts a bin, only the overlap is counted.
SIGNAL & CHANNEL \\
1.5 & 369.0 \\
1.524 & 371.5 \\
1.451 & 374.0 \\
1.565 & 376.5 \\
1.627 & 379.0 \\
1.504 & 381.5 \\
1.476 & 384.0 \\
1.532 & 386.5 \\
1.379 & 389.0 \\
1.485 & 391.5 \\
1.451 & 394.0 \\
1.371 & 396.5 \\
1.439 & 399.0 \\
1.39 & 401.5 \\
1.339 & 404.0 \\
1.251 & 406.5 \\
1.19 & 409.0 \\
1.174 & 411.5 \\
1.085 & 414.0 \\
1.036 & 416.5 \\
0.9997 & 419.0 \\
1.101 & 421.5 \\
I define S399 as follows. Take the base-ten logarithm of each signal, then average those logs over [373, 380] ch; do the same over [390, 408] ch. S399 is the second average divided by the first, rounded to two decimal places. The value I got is 0.75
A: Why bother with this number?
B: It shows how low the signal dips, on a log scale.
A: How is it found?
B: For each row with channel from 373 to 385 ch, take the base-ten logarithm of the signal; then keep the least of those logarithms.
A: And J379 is 0.162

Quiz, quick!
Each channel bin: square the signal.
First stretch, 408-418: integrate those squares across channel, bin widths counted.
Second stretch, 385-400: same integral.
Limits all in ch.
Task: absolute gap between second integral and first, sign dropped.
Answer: 19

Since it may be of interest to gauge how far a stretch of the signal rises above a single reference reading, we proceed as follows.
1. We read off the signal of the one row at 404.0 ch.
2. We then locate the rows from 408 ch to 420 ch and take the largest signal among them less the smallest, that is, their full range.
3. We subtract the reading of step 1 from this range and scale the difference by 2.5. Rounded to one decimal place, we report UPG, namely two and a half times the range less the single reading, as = -2.9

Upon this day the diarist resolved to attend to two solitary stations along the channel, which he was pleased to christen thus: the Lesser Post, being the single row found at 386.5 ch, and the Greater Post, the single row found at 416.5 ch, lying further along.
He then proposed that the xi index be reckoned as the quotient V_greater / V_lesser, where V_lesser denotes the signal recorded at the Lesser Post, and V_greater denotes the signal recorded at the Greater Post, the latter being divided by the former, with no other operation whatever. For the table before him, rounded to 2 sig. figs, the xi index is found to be 0.68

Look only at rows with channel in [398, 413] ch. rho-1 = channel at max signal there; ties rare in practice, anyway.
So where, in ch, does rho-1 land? 399.0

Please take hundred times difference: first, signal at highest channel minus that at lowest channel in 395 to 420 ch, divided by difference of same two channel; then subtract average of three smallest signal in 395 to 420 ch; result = -106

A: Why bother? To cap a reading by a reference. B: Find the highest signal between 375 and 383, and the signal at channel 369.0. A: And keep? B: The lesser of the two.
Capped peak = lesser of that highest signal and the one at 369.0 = 1.50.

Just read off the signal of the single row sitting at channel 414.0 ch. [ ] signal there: 1.085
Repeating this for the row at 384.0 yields 1.476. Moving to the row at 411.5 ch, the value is 1.174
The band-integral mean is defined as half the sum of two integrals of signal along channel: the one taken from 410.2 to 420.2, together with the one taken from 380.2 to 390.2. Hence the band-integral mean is 12.7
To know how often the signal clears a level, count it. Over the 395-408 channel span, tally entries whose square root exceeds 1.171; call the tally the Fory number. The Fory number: 2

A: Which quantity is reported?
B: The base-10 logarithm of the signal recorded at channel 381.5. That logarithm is 0.177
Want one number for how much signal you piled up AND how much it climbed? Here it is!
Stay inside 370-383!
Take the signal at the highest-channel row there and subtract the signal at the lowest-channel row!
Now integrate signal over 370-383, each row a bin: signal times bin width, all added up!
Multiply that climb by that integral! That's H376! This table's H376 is -0.4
